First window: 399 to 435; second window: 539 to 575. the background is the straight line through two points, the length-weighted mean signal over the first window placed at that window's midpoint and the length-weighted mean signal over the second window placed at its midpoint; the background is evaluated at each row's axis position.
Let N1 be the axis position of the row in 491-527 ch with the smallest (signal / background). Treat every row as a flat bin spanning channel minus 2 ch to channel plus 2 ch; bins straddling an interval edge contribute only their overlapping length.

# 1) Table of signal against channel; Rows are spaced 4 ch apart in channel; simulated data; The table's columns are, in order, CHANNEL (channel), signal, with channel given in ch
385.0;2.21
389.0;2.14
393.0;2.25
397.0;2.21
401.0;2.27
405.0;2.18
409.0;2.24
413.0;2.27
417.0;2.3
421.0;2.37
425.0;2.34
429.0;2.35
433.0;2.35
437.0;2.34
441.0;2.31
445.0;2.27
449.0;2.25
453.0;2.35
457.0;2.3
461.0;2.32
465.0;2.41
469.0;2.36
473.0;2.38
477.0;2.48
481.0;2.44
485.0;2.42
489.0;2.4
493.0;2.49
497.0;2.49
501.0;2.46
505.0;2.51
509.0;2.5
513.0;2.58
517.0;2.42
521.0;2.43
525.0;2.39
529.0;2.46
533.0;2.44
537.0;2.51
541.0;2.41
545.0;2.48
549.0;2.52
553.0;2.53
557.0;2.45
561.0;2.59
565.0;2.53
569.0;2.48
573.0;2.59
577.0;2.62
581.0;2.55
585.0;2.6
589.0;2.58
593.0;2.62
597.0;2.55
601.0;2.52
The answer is 525.0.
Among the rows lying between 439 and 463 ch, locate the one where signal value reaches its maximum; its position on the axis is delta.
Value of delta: 453.0 ch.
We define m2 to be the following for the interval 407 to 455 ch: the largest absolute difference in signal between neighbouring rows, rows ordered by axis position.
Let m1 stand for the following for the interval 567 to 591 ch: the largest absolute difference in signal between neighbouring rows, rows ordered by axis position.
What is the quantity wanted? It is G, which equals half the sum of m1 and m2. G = 0.105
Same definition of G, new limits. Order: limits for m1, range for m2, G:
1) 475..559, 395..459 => 0.130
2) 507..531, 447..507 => 0.130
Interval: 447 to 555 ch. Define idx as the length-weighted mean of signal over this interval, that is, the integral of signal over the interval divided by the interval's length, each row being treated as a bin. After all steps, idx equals 2.43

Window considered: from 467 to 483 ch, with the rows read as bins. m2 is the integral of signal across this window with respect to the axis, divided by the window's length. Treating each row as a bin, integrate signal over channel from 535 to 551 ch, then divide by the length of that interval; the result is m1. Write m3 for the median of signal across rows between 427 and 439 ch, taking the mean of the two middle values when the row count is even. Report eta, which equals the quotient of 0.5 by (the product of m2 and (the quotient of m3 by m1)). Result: 0.218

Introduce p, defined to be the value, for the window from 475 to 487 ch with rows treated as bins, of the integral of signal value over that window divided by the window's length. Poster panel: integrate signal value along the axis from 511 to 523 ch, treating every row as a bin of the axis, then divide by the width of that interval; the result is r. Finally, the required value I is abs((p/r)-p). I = 1.46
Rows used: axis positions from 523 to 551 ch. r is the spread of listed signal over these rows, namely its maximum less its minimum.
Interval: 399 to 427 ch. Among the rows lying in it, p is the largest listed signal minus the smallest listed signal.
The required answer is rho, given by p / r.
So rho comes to 1.46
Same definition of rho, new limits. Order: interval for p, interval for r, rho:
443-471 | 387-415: 1.23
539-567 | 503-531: 0.95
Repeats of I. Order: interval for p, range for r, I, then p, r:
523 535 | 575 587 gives 1.49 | 2.43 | 2.59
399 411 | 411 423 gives 1.27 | 2.23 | 2.31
